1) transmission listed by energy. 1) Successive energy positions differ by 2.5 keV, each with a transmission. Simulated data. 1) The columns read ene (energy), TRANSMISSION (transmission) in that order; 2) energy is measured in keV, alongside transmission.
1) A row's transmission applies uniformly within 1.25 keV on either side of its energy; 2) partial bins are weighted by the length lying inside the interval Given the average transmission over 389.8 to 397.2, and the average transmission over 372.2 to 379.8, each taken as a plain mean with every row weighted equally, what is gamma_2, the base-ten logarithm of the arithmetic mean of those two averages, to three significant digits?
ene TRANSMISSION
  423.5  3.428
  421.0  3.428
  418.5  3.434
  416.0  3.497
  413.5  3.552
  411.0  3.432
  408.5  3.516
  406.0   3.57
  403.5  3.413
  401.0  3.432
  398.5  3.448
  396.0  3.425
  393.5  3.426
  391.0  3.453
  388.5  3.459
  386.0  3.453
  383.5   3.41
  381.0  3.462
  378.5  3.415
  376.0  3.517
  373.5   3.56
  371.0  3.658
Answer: 0.540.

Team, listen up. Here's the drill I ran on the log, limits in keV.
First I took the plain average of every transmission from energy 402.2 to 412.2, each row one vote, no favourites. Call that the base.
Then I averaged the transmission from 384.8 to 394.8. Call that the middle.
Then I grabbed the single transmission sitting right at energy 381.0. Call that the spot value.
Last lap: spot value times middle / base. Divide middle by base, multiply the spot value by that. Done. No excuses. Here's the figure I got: 3.43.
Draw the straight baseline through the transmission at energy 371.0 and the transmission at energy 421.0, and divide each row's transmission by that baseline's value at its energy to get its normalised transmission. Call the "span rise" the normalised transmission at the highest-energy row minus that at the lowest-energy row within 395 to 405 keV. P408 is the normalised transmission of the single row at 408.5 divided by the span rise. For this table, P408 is 166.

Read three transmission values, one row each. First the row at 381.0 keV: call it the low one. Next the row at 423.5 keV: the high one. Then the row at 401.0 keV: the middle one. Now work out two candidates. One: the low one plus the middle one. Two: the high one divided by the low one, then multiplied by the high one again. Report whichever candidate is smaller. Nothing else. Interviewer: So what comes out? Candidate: 3.39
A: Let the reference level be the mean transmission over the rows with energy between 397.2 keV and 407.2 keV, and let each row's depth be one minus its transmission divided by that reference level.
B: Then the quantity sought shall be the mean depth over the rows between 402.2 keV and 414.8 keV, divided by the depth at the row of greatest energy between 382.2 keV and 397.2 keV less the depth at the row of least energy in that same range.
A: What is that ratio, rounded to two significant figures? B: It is 2.1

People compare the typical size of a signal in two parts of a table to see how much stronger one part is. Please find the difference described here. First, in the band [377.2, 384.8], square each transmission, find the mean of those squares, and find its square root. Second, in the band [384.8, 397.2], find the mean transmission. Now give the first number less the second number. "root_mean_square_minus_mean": -0.014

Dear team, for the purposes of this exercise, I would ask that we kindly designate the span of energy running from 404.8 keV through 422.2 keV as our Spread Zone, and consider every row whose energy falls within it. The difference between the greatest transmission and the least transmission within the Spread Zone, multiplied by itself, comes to 0.020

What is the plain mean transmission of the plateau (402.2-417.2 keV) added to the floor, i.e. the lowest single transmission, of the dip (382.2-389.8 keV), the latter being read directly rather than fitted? 6.91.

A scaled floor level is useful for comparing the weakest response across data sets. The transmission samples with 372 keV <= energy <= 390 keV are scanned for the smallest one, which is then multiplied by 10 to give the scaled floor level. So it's 34.10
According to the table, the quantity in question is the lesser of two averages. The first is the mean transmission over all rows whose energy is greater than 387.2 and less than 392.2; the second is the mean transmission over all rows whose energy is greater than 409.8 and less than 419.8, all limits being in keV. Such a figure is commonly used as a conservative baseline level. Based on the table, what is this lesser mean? 3.456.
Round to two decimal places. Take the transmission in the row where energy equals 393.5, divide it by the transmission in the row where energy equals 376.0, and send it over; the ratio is 0.97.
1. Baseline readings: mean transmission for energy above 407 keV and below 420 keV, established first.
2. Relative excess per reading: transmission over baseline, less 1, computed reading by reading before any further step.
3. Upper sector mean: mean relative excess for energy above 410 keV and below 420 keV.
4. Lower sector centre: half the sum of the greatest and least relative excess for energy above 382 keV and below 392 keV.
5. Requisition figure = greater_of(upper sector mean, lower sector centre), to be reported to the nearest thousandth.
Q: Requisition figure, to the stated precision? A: -0.002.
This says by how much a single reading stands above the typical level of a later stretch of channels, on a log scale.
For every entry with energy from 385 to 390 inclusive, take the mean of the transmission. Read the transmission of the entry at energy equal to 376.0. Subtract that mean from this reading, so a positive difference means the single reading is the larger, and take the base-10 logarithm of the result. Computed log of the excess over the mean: -1.21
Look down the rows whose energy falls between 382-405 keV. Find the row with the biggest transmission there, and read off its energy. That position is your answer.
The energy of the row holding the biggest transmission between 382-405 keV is 388.5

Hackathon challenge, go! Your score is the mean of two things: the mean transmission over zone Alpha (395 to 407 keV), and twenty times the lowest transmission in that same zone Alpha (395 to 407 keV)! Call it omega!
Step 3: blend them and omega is 35.9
